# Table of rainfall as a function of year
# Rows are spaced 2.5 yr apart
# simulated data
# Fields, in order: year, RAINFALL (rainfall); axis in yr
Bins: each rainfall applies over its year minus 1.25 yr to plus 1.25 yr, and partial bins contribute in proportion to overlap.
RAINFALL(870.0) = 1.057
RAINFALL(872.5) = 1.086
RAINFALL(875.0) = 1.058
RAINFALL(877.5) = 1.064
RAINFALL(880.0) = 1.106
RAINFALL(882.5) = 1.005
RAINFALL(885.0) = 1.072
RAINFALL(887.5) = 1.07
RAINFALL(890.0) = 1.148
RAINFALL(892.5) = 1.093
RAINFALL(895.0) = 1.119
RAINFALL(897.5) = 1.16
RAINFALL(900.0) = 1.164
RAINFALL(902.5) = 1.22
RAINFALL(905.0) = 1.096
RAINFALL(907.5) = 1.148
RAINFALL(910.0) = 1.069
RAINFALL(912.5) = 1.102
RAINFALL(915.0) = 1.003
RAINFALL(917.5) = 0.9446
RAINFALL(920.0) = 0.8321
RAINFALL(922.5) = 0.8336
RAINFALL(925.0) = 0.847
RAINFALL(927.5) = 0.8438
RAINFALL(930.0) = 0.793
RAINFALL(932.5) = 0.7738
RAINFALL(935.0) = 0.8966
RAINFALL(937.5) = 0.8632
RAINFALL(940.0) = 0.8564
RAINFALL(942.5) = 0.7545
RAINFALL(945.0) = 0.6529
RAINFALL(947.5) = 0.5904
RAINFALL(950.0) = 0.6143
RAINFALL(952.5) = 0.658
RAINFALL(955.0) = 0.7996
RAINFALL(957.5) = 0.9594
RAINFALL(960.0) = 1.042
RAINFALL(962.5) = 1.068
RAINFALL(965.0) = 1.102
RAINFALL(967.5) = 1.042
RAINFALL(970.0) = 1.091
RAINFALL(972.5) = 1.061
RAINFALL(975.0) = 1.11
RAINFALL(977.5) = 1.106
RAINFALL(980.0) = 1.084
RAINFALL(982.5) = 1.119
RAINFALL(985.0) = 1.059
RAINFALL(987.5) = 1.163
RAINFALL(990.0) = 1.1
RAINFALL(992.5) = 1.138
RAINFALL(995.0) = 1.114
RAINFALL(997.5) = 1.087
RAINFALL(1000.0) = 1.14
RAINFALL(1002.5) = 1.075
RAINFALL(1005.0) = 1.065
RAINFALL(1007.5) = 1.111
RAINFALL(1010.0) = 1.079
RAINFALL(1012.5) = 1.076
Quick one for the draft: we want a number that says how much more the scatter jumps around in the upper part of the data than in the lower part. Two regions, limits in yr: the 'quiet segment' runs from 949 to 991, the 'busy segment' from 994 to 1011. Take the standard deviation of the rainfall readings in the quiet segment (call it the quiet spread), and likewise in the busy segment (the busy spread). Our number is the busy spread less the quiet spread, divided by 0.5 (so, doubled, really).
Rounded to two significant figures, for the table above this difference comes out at -0.27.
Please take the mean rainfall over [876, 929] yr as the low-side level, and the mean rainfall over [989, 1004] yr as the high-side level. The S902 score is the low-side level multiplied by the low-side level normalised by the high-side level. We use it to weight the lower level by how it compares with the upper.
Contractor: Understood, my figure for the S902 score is 1.0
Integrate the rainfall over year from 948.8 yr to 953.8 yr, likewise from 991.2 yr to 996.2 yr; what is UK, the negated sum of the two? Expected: -8.8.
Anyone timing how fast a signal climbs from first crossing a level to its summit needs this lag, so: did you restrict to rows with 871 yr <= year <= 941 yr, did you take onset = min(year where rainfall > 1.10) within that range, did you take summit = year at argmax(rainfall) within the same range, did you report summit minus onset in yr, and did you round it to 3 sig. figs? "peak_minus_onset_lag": 22.5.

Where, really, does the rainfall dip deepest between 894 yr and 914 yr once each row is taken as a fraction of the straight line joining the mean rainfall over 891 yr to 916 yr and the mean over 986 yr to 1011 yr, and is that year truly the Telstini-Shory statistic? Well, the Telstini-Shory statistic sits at 910.0 yr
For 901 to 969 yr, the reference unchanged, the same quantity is 947.5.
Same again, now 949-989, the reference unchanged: 950.0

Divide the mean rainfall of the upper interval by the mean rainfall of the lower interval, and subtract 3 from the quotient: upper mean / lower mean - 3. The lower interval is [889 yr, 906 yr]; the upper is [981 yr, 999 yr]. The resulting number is -2.0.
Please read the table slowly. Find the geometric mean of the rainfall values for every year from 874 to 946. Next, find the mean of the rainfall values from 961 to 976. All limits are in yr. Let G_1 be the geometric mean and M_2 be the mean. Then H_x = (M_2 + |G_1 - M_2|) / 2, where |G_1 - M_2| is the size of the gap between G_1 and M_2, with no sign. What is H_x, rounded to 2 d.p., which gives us 0.59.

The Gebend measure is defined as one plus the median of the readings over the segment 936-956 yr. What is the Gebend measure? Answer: 1.71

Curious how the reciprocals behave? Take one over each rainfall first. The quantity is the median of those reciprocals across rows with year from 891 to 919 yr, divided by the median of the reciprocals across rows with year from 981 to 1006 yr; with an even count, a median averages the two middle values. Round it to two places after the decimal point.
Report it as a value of 1.00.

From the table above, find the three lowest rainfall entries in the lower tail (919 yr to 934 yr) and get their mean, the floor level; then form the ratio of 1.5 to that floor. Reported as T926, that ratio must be 1.9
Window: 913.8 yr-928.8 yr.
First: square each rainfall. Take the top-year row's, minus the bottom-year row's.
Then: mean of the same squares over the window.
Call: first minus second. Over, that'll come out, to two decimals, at -1.08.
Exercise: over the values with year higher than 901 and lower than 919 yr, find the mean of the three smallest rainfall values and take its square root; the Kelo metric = 1.00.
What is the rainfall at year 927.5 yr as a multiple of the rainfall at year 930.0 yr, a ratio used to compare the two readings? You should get 1.06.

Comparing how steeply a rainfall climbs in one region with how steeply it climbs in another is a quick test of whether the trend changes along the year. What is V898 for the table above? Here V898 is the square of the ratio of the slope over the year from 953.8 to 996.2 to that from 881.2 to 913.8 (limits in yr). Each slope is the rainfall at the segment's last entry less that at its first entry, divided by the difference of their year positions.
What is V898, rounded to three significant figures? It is 5.91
